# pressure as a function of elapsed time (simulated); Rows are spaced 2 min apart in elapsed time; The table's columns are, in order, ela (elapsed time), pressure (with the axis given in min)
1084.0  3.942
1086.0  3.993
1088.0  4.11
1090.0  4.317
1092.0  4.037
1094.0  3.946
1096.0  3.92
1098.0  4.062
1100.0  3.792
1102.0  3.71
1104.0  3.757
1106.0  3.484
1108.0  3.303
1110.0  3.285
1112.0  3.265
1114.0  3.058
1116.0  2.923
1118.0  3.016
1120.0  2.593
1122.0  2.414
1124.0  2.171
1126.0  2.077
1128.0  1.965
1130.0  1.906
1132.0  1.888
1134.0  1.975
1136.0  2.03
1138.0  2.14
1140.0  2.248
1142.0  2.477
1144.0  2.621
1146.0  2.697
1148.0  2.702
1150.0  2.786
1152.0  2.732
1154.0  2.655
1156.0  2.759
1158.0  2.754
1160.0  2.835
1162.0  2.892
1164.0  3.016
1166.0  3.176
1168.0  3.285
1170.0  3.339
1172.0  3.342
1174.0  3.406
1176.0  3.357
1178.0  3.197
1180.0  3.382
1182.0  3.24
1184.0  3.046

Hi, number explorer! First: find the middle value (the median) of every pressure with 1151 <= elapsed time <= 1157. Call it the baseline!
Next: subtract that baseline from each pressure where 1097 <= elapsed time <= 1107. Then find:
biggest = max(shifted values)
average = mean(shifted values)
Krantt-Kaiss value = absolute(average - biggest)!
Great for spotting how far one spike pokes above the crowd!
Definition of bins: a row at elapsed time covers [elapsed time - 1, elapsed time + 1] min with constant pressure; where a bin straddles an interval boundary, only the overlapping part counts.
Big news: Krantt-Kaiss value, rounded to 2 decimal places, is 0.30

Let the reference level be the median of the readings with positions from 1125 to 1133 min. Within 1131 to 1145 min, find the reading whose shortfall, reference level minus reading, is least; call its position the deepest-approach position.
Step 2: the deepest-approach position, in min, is 1144.0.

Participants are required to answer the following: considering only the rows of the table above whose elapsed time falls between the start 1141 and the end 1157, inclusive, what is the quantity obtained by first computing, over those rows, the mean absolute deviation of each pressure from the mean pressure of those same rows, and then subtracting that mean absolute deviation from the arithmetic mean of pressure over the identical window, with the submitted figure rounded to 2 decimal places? 2.61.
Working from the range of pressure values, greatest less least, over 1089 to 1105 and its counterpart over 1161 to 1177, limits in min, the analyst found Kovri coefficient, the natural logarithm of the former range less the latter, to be -2.4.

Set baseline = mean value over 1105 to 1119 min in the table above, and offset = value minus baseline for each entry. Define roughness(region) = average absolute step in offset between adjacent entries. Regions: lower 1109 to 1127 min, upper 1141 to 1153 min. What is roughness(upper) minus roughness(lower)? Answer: -0.102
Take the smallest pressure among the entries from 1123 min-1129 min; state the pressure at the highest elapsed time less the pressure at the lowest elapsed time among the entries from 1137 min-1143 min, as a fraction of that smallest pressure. 0.17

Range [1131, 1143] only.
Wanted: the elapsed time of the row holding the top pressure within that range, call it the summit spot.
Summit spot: 1142.0 min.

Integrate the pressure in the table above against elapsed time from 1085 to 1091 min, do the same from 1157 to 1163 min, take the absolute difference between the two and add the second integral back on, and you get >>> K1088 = 25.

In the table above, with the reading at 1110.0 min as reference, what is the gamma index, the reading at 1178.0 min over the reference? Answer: 1.0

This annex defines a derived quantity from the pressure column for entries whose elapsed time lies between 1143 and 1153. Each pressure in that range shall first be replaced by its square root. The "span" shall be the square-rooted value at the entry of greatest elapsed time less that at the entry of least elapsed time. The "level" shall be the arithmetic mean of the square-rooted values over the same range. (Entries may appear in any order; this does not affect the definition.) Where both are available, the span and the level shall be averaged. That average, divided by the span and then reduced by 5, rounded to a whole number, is 20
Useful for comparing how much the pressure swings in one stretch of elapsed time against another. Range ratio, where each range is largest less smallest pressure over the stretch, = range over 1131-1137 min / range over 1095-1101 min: 0.53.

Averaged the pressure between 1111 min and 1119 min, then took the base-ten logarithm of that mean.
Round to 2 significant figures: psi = 0.49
